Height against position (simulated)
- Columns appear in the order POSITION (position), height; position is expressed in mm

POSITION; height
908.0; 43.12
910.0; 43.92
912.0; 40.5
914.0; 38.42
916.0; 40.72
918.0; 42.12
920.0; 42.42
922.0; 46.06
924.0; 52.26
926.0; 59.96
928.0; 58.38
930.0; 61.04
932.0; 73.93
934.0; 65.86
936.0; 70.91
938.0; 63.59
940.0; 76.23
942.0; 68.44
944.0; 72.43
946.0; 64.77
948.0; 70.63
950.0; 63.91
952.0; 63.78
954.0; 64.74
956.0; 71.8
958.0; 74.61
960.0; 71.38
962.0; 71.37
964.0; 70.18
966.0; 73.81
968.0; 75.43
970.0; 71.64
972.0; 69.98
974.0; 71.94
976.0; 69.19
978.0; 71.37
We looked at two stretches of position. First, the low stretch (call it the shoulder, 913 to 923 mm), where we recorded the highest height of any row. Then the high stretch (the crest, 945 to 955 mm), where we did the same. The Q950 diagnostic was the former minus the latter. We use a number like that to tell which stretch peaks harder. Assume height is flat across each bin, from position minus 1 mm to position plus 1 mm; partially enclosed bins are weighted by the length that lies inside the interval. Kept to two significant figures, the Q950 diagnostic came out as -25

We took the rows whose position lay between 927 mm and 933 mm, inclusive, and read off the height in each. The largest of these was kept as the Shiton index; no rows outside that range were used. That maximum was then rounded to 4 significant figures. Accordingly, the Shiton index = 73.93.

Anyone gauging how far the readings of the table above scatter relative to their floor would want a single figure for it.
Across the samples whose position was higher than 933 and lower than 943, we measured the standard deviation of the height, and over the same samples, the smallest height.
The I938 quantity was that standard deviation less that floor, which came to -59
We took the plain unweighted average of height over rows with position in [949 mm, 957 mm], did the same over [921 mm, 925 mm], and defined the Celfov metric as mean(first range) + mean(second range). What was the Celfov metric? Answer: 115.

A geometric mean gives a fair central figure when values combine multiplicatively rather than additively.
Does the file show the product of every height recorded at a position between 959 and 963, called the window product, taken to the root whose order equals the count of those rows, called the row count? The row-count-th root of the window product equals 71.4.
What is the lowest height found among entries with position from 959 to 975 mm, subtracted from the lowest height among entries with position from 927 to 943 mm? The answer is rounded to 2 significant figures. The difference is -12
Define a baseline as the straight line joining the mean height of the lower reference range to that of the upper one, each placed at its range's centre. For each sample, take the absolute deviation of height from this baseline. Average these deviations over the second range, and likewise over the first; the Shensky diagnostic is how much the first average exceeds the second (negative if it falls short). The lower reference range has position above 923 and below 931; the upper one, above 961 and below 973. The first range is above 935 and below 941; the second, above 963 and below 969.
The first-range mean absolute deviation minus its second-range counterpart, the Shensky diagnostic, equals 6.5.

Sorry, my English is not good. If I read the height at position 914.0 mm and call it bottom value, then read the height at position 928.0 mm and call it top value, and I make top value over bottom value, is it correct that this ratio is 1.52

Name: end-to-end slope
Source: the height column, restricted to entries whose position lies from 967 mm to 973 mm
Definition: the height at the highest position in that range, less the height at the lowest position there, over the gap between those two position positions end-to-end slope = -1.4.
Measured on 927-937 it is 1.6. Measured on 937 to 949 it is 0.7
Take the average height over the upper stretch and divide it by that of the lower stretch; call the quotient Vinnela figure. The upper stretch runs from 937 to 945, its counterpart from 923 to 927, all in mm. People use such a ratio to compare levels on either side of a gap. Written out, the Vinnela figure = 1.25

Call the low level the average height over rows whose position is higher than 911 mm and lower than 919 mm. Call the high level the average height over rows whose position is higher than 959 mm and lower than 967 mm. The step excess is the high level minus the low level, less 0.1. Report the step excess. 31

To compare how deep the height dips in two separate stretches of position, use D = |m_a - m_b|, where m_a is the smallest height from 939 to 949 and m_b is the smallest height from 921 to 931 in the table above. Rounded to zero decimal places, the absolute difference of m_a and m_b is 19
